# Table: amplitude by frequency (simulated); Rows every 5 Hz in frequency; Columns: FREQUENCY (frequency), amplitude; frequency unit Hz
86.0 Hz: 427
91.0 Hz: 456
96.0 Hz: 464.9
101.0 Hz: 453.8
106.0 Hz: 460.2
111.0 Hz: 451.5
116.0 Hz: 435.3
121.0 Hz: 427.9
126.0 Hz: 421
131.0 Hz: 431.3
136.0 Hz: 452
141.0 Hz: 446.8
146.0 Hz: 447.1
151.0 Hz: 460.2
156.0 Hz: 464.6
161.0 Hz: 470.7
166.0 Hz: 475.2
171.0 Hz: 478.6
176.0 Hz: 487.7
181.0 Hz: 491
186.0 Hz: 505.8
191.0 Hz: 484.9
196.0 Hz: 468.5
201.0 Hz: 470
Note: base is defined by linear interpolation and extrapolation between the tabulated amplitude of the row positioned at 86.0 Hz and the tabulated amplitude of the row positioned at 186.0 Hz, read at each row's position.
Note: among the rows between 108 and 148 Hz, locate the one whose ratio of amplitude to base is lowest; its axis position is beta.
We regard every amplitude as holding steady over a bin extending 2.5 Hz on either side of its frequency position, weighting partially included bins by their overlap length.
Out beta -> 126.0 Hz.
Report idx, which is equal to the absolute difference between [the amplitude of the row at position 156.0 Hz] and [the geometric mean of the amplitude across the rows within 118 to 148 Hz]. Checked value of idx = 27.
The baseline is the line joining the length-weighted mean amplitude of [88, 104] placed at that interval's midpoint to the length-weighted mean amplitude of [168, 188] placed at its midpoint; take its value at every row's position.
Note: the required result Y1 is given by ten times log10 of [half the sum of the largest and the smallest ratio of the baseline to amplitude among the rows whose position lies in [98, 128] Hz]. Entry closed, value 0.25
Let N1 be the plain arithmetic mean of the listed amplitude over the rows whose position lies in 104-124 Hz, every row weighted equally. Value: 444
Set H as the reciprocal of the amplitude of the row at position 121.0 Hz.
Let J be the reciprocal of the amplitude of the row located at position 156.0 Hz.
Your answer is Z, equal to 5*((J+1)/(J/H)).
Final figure 5.4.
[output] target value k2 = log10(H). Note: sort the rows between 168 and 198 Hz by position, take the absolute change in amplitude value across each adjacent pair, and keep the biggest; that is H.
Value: 1.32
